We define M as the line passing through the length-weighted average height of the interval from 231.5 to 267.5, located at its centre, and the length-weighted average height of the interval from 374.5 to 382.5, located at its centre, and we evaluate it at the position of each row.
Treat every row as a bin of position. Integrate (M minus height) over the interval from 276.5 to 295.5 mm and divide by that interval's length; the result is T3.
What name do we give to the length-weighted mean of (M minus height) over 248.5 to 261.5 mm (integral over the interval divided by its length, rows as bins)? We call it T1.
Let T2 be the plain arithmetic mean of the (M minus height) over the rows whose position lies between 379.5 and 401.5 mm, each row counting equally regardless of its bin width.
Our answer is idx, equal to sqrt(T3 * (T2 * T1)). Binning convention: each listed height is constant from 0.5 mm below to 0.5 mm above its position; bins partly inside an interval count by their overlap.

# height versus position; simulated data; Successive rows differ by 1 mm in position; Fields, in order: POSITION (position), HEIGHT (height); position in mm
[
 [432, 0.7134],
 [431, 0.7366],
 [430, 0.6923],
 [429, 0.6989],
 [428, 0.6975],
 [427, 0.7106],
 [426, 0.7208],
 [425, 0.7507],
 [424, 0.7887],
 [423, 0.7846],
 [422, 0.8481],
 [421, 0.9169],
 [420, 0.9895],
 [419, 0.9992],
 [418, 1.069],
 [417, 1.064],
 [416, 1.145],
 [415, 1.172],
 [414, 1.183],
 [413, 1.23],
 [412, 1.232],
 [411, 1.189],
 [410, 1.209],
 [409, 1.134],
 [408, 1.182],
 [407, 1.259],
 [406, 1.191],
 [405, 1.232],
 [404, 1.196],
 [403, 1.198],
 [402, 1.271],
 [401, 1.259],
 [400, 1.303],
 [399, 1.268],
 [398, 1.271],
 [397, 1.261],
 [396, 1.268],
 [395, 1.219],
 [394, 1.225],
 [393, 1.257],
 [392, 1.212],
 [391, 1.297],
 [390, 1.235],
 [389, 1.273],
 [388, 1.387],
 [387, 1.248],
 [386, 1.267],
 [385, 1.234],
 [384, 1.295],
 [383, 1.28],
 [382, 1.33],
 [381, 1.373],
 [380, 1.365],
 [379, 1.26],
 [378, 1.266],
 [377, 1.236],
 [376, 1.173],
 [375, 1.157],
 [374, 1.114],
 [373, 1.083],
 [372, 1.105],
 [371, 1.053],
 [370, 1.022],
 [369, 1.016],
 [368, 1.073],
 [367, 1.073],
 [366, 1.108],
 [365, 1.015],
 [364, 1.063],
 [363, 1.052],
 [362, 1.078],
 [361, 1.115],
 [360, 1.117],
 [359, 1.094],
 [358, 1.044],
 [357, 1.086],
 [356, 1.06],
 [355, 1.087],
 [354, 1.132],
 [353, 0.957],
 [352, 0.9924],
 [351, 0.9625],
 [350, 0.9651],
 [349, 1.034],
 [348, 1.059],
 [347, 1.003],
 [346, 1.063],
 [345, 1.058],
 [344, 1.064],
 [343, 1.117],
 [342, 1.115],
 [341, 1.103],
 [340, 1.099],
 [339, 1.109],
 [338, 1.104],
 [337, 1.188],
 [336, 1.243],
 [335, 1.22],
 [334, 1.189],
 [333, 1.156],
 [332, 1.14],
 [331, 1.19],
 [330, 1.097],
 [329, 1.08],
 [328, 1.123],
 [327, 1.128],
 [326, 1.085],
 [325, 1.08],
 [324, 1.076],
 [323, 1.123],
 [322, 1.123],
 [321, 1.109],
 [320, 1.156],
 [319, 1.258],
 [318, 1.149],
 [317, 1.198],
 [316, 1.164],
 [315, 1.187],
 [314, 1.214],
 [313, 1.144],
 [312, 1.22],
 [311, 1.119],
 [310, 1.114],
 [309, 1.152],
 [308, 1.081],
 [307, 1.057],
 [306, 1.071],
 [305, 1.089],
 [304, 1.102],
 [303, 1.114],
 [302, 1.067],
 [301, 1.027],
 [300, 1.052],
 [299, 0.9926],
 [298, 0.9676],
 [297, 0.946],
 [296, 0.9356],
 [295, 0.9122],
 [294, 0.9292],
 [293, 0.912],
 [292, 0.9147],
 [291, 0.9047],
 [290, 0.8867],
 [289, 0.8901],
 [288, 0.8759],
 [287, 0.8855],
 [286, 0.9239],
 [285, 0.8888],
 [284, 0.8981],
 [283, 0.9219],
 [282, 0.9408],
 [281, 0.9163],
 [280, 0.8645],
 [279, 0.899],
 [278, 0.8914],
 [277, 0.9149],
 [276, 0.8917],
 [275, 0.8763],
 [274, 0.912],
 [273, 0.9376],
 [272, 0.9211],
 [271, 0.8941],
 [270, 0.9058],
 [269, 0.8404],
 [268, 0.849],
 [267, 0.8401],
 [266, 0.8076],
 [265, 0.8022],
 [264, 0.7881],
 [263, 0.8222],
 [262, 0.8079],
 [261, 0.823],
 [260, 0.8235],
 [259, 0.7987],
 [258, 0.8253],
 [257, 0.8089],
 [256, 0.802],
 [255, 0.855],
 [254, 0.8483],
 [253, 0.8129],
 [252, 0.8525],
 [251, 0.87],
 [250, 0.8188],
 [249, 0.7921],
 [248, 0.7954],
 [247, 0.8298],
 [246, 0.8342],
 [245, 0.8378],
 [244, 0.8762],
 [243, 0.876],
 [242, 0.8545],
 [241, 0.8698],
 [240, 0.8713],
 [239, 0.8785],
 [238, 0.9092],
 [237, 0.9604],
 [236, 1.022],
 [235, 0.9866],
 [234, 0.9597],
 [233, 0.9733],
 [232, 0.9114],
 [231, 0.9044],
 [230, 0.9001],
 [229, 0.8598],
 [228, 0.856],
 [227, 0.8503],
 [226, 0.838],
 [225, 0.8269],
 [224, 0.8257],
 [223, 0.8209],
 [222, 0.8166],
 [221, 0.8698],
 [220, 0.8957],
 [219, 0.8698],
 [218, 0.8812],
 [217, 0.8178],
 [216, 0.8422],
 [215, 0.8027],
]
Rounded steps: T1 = 0.05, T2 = 0.030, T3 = 0.07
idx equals 0.0101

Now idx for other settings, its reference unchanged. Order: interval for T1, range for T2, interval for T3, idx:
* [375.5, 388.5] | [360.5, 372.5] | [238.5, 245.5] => 0.0050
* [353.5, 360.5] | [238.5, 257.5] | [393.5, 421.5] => 0.0147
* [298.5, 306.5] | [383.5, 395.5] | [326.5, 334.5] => 0.0059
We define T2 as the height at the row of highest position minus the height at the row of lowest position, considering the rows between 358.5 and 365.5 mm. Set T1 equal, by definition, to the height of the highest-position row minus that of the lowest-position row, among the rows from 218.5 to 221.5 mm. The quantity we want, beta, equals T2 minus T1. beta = -0.08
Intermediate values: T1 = 0.000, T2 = -0.08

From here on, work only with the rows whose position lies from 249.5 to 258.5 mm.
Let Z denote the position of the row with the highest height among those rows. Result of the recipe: 251 mm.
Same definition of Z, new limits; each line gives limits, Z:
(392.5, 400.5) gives 400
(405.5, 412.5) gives 407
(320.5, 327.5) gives 327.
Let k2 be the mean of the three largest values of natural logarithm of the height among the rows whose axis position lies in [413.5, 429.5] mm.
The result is 0.15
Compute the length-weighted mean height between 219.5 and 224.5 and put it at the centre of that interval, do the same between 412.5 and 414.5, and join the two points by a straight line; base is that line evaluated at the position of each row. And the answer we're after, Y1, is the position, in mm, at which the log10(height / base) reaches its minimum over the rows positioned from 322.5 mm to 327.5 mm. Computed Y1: 324 mm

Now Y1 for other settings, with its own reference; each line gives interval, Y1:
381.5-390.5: 390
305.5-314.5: 307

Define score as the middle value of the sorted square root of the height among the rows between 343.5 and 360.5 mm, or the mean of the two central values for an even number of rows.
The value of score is 1.03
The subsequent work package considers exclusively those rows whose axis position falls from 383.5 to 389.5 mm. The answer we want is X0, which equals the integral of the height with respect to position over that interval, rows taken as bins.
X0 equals 7.7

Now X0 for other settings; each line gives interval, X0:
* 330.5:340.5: 11.6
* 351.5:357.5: 6.3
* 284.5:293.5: 8.1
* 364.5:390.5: 31.0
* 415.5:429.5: 12.2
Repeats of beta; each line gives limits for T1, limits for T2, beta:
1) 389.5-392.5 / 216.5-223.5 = 0.03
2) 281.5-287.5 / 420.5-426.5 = -0.14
